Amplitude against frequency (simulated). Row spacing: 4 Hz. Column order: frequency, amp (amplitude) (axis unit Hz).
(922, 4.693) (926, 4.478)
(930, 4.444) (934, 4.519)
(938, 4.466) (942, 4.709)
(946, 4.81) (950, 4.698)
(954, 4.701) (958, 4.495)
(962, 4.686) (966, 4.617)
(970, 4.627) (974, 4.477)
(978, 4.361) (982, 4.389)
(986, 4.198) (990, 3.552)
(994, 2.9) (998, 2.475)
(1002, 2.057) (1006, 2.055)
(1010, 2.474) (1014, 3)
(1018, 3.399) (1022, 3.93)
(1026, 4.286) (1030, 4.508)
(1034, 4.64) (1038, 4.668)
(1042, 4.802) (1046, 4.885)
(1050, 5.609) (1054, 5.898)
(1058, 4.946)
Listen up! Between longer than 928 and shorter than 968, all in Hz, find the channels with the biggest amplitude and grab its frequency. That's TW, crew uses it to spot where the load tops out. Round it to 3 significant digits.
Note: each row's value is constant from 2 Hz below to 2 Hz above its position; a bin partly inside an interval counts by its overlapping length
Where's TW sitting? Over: 946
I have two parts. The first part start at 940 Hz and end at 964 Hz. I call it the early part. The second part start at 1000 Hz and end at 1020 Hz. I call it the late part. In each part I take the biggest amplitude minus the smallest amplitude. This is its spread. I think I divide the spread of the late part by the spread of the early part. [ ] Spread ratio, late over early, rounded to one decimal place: 4.3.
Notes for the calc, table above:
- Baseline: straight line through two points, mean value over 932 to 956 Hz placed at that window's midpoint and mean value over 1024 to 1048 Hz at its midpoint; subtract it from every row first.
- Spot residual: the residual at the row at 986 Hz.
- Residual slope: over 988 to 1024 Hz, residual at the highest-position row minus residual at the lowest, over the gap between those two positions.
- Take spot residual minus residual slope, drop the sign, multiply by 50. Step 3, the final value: 23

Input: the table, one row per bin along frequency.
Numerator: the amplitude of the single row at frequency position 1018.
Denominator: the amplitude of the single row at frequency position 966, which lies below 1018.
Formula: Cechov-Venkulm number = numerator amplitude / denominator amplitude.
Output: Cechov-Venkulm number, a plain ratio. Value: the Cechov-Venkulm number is 0.74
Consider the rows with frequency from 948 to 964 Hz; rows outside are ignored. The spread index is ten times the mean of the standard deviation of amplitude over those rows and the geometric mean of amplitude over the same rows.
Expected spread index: 23.7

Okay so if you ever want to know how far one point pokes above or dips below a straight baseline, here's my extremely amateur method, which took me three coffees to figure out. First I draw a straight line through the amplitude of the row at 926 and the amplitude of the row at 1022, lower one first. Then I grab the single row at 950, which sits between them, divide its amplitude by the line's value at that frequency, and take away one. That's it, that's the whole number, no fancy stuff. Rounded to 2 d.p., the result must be 0.08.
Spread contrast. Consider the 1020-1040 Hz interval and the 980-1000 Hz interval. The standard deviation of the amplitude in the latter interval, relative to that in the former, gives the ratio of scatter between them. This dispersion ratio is 2.7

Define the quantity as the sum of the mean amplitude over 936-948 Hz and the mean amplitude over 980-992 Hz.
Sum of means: 8.7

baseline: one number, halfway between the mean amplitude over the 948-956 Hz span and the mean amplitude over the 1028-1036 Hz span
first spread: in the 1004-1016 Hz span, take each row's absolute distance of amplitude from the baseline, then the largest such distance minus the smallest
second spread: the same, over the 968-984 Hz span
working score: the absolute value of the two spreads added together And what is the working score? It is 1.2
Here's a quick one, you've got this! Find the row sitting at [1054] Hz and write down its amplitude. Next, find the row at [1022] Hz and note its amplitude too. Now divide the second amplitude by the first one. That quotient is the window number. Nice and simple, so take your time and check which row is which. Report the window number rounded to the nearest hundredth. 0.67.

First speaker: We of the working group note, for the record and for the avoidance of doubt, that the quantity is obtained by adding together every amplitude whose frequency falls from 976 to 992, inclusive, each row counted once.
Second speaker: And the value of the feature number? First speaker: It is 16.5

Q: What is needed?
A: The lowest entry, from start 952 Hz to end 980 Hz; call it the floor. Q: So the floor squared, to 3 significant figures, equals 19.0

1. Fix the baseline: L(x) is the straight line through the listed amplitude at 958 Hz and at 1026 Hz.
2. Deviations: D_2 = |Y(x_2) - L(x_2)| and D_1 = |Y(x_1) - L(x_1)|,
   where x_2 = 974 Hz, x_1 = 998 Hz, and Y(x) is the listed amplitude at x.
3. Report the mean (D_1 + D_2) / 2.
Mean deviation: 1.0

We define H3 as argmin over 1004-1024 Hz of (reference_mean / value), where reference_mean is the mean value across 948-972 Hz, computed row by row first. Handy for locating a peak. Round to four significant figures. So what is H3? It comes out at 1022 Hz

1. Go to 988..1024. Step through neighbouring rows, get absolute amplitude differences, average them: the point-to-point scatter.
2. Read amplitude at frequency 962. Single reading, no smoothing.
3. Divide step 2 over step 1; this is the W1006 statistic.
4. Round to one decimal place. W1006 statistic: 11.1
